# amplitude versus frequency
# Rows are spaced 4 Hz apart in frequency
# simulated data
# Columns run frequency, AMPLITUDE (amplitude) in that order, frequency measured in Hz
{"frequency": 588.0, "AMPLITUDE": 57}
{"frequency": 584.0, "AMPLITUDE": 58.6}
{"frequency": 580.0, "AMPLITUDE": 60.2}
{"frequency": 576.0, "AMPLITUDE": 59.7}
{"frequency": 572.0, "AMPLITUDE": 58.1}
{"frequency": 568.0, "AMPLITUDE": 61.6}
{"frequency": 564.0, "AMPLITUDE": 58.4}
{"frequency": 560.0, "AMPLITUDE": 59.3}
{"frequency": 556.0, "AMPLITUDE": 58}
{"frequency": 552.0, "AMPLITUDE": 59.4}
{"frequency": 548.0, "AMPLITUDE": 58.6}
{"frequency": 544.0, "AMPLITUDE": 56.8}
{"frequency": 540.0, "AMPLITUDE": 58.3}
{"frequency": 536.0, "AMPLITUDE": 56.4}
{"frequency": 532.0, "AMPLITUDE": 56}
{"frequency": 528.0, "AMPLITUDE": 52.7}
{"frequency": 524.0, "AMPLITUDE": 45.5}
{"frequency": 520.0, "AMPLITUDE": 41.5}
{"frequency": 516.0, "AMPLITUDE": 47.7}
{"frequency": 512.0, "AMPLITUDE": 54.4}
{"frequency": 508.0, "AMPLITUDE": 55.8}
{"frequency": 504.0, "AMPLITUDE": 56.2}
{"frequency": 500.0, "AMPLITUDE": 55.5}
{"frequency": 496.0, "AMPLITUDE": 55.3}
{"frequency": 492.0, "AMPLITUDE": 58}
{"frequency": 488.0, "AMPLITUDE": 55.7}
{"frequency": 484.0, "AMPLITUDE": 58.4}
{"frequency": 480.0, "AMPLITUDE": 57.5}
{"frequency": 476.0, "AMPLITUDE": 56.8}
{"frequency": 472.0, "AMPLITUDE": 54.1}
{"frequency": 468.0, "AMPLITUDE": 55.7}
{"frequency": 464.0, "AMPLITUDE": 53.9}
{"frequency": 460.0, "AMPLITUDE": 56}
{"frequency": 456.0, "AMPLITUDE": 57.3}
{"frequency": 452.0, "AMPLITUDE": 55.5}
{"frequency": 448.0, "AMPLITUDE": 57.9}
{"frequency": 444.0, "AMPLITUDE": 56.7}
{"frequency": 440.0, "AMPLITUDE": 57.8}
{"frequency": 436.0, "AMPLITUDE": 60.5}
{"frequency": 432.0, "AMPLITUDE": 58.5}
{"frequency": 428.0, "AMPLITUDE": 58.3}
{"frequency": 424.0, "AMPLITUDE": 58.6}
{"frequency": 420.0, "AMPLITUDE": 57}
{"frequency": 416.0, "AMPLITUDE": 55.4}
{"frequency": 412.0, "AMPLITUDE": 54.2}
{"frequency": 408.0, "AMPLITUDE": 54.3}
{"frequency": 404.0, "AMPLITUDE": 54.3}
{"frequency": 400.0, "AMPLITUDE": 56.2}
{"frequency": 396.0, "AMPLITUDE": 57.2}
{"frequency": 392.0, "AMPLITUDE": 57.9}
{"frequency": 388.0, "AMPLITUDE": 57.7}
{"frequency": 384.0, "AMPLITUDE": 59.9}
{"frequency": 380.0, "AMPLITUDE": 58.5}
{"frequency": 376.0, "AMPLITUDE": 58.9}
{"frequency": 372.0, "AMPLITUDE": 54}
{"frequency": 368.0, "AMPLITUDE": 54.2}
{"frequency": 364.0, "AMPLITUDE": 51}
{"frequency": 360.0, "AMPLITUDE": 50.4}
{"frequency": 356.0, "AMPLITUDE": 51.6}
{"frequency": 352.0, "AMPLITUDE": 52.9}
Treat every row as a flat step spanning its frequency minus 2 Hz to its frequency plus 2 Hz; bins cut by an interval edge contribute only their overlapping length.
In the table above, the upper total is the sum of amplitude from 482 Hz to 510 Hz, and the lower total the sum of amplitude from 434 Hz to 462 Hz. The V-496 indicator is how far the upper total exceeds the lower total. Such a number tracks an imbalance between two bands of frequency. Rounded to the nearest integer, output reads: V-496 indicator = -7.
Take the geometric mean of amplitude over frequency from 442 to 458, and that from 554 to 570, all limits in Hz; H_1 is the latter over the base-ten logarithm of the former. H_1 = 33.8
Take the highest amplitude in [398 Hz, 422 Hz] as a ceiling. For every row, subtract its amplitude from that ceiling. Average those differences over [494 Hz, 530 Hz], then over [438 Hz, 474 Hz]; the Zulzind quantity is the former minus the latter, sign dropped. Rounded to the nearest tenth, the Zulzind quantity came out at 4.5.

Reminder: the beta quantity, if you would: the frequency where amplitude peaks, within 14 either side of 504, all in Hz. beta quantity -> 492.0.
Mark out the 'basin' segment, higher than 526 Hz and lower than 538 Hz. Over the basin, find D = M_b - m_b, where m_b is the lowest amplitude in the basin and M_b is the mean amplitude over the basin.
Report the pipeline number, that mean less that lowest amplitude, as 2.3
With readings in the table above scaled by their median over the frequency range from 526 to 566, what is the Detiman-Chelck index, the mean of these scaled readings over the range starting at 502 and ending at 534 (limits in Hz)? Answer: 0.881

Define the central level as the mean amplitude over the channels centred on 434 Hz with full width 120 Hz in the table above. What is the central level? 57.0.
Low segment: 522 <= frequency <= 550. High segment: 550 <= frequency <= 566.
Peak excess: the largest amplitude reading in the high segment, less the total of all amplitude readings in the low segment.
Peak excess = -325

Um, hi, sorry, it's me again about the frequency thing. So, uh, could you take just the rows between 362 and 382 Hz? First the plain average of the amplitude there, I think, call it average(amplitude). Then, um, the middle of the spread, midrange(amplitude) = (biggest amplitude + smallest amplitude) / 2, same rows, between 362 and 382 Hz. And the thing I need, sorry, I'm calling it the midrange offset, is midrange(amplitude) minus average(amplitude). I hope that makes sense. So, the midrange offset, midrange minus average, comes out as -0.4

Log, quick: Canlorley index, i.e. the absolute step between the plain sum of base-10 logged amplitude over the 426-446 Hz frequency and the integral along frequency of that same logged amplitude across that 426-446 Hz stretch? 26.49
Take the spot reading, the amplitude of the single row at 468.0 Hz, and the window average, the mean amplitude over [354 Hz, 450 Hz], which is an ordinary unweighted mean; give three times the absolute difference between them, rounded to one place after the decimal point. 1.8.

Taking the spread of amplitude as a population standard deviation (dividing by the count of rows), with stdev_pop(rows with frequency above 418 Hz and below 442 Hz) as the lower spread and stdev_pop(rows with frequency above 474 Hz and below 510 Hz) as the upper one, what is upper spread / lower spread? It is 1.0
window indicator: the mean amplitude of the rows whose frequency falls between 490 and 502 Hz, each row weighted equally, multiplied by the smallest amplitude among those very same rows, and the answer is 3112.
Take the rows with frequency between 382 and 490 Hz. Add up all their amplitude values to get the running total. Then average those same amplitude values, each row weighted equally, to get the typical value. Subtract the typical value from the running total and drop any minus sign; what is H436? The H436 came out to 1477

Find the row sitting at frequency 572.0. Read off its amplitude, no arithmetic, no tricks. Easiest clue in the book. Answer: 58.1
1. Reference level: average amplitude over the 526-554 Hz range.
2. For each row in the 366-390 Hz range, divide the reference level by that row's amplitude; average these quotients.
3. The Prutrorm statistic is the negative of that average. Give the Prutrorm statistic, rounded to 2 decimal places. -1.00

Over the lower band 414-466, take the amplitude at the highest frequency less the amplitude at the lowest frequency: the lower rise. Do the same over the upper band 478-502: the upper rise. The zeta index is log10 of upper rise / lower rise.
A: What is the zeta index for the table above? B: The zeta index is 0.1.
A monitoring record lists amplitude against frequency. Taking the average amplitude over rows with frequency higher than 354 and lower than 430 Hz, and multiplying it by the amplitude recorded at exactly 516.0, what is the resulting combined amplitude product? 2660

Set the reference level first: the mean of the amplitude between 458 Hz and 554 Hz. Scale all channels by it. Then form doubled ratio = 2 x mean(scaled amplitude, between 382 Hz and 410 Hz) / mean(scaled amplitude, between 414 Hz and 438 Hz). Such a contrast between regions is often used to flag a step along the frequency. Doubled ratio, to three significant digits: 1.96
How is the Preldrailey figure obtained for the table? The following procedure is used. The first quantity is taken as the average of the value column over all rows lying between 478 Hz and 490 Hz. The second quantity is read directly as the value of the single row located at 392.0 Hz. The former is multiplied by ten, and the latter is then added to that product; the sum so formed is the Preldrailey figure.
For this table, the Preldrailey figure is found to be 630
